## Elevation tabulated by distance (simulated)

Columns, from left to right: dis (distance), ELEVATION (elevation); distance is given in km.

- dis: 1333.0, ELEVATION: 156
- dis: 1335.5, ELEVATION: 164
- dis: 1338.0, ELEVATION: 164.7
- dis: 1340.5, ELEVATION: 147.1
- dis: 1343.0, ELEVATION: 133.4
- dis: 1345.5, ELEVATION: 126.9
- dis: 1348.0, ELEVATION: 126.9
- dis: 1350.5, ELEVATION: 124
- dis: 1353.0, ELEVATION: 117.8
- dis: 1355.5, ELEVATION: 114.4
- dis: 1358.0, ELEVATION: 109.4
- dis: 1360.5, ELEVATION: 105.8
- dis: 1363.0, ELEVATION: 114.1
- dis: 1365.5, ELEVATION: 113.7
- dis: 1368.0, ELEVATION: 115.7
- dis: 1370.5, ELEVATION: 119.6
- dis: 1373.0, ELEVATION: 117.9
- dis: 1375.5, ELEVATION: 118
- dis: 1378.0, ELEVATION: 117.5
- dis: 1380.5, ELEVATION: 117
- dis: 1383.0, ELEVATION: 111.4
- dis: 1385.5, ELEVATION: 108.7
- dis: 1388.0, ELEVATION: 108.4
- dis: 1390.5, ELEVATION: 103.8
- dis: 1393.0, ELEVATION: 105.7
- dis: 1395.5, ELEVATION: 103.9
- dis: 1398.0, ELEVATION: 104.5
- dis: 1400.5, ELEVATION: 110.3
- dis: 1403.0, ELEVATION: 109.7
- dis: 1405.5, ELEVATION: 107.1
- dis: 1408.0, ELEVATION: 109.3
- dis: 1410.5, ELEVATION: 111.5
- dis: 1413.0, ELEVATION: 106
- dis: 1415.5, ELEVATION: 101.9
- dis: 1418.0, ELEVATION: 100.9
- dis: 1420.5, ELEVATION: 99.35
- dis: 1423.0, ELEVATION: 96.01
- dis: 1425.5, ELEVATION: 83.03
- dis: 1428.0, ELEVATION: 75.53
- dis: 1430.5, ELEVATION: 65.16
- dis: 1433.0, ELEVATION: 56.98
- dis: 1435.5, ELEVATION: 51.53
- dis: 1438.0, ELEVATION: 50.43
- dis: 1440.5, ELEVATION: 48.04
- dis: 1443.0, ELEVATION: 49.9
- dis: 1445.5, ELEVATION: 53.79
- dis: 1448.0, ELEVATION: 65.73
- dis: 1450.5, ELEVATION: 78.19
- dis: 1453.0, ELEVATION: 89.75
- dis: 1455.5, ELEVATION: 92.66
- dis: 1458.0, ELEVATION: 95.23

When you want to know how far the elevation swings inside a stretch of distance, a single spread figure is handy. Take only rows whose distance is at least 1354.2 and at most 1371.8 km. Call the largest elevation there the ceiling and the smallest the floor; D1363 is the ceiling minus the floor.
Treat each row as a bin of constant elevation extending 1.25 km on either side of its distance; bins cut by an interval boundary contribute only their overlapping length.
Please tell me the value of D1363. 14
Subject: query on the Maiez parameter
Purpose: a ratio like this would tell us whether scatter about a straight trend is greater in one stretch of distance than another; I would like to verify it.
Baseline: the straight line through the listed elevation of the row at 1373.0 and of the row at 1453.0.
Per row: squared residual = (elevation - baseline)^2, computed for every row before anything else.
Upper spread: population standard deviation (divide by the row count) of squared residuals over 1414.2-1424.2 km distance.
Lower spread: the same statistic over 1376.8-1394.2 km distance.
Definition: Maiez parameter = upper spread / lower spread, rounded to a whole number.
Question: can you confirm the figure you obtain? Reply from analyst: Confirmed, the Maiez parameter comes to 0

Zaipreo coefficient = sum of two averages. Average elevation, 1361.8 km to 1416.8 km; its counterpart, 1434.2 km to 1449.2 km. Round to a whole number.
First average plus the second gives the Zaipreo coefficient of 164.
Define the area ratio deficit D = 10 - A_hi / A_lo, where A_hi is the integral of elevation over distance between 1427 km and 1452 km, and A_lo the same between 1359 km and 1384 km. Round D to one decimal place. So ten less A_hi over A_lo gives 9.5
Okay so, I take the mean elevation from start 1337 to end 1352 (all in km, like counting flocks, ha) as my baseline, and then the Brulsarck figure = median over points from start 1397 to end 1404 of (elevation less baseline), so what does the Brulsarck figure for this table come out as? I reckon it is -27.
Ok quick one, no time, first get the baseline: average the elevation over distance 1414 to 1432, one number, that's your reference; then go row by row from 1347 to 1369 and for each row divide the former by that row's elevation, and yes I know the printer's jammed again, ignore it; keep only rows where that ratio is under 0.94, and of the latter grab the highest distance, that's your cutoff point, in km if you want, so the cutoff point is 1368.0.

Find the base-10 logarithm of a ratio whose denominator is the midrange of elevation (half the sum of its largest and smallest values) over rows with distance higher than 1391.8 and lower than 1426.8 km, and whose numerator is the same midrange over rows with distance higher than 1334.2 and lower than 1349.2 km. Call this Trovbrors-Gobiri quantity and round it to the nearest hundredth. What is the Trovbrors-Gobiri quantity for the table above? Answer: 0.18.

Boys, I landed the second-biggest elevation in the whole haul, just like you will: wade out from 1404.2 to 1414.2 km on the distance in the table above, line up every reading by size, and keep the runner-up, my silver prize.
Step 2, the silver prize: 109.3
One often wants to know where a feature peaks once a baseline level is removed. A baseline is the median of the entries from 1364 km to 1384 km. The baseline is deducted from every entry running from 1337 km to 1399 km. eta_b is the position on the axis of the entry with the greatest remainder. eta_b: 1338.0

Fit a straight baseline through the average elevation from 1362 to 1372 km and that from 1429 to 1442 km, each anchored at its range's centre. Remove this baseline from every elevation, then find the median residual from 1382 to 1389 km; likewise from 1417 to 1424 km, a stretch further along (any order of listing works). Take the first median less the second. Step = -21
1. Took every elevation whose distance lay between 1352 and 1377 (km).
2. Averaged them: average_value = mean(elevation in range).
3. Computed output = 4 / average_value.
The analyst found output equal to 0.035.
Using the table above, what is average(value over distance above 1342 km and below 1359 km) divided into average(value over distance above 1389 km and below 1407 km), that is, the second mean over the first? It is 0.87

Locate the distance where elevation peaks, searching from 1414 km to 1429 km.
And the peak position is 1415.5 km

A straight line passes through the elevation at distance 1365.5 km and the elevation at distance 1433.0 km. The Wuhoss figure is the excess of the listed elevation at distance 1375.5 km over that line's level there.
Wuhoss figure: 13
